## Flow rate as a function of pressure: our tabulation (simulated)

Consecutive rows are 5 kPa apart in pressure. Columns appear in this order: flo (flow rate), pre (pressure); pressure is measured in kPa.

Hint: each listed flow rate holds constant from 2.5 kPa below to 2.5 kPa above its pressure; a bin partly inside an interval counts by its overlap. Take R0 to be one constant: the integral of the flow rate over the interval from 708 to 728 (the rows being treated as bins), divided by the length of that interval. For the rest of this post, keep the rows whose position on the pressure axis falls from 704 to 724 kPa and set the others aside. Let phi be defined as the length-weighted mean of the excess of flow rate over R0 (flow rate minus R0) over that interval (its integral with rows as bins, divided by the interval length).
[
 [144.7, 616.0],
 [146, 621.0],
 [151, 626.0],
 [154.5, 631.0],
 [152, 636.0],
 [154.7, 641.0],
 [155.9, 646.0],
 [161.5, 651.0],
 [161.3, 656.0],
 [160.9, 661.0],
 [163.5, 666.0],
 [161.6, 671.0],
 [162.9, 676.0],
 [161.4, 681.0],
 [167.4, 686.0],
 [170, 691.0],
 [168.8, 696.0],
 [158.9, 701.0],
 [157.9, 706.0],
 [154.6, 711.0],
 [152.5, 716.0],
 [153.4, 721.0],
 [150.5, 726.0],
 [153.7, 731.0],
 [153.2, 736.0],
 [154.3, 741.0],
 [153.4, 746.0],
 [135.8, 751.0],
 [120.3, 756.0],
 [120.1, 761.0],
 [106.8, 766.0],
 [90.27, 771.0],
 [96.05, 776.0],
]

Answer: 1.5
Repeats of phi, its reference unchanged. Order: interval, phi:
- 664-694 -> 11.6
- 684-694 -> 15.8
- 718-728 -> -0.9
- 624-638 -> -0.4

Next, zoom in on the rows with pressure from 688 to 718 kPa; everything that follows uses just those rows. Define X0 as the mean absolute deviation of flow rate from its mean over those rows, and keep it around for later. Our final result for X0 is 6.0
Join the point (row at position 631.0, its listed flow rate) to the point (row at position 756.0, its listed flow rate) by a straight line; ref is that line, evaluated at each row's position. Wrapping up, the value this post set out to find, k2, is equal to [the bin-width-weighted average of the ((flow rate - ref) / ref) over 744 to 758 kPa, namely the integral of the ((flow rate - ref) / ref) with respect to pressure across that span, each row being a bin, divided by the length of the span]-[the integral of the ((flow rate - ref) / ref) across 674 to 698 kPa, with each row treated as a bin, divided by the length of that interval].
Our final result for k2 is -0.07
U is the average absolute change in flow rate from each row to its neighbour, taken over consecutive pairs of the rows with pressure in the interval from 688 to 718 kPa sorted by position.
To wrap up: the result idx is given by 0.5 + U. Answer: 4.0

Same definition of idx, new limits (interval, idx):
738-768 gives 10.0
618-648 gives 3.5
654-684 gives 2.0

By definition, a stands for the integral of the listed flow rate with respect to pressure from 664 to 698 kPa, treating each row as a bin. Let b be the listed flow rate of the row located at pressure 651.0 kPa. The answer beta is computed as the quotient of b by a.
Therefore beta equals 0.0288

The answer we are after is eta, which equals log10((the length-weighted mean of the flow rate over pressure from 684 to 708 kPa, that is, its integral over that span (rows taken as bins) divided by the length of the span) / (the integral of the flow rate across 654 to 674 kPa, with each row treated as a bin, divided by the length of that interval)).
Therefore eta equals 0.007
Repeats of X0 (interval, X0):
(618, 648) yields 2.7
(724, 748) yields 1.0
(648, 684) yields 0.8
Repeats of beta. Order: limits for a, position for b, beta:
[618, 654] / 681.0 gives 0.0292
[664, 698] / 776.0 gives 0.0171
